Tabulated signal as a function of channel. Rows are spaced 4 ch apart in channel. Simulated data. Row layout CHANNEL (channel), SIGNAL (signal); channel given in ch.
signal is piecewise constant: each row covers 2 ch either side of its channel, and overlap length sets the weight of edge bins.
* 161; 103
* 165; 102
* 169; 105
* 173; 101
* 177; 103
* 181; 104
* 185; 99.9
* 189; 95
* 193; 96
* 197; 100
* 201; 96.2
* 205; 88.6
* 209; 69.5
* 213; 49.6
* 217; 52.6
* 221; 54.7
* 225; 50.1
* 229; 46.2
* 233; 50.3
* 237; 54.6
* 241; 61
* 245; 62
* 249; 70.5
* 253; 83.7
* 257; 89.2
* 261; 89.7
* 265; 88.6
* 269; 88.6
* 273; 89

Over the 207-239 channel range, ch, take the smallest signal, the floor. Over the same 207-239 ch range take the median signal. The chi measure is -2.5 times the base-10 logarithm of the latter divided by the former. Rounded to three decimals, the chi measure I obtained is -0.117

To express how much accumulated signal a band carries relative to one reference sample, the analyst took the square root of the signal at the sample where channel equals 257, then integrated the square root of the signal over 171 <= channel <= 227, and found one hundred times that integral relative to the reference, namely 5348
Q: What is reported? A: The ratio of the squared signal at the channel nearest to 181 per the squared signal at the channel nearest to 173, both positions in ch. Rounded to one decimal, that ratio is 1.1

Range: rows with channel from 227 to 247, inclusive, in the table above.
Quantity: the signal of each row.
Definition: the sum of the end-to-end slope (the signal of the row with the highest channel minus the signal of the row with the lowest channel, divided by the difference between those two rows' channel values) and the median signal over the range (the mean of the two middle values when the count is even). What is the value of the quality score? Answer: 56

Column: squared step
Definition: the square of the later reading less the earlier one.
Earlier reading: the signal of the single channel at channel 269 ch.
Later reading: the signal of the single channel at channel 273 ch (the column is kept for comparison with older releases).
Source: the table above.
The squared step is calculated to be 0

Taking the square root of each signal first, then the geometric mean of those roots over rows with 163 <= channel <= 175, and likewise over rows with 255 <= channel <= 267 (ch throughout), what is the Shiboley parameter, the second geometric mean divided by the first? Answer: 0.93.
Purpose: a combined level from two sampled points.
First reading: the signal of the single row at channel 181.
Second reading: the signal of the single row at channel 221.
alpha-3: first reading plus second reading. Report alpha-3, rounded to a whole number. 159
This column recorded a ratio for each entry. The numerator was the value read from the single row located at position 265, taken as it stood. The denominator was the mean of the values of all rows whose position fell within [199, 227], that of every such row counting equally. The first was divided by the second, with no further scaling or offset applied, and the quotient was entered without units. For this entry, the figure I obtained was 1.3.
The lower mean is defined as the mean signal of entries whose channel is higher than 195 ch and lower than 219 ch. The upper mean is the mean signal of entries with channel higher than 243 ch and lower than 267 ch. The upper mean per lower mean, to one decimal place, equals 1.1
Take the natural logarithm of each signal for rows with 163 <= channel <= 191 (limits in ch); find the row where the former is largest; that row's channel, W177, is 169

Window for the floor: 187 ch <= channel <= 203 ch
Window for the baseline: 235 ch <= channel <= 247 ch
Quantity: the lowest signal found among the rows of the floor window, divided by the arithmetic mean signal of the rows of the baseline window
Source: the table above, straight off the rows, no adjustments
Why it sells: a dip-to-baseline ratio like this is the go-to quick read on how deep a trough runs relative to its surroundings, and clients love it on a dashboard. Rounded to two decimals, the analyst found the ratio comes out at 1.60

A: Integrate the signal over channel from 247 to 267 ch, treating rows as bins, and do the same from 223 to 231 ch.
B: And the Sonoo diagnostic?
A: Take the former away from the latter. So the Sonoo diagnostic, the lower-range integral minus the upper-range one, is -1302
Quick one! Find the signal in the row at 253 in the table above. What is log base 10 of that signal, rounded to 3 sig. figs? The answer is 1.92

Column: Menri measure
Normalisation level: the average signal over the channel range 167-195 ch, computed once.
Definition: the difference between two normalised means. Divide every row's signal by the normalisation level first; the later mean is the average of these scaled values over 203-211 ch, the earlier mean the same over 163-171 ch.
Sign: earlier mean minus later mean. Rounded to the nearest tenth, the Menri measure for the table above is 0.2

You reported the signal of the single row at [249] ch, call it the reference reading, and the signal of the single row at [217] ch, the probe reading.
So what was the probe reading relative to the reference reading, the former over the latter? 0.75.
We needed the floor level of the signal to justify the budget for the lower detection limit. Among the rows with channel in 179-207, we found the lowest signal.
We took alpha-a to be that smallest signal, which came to 88.6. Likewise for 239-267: 61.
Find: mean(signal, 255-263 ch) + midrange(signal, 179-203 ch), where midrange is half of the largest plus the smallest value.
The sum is 189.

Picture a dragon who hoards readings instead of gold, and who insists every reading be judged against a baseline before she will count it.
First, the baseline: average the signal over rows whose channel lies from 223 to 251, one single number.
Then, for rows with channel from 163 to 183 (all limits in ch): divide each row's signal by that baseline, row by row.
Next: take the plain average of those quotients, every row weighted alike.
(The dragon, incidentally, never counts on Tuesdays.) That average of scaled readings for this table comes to 1.83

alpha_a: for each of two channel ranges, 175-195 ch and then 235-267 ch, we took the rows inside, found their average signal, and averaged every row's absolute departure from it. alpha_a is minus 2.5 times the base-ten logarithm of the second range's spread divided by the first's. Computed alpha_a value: -1.5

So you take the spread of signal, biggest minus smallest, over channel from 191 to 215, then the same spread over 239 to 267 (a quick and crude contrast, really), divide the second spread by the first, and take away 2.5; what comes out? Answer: -1.9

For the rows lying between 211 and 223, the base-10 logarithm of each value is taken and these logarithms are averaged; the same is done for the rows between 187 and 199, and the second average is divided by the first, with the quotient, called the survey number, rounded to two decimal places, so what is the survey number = 1.16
